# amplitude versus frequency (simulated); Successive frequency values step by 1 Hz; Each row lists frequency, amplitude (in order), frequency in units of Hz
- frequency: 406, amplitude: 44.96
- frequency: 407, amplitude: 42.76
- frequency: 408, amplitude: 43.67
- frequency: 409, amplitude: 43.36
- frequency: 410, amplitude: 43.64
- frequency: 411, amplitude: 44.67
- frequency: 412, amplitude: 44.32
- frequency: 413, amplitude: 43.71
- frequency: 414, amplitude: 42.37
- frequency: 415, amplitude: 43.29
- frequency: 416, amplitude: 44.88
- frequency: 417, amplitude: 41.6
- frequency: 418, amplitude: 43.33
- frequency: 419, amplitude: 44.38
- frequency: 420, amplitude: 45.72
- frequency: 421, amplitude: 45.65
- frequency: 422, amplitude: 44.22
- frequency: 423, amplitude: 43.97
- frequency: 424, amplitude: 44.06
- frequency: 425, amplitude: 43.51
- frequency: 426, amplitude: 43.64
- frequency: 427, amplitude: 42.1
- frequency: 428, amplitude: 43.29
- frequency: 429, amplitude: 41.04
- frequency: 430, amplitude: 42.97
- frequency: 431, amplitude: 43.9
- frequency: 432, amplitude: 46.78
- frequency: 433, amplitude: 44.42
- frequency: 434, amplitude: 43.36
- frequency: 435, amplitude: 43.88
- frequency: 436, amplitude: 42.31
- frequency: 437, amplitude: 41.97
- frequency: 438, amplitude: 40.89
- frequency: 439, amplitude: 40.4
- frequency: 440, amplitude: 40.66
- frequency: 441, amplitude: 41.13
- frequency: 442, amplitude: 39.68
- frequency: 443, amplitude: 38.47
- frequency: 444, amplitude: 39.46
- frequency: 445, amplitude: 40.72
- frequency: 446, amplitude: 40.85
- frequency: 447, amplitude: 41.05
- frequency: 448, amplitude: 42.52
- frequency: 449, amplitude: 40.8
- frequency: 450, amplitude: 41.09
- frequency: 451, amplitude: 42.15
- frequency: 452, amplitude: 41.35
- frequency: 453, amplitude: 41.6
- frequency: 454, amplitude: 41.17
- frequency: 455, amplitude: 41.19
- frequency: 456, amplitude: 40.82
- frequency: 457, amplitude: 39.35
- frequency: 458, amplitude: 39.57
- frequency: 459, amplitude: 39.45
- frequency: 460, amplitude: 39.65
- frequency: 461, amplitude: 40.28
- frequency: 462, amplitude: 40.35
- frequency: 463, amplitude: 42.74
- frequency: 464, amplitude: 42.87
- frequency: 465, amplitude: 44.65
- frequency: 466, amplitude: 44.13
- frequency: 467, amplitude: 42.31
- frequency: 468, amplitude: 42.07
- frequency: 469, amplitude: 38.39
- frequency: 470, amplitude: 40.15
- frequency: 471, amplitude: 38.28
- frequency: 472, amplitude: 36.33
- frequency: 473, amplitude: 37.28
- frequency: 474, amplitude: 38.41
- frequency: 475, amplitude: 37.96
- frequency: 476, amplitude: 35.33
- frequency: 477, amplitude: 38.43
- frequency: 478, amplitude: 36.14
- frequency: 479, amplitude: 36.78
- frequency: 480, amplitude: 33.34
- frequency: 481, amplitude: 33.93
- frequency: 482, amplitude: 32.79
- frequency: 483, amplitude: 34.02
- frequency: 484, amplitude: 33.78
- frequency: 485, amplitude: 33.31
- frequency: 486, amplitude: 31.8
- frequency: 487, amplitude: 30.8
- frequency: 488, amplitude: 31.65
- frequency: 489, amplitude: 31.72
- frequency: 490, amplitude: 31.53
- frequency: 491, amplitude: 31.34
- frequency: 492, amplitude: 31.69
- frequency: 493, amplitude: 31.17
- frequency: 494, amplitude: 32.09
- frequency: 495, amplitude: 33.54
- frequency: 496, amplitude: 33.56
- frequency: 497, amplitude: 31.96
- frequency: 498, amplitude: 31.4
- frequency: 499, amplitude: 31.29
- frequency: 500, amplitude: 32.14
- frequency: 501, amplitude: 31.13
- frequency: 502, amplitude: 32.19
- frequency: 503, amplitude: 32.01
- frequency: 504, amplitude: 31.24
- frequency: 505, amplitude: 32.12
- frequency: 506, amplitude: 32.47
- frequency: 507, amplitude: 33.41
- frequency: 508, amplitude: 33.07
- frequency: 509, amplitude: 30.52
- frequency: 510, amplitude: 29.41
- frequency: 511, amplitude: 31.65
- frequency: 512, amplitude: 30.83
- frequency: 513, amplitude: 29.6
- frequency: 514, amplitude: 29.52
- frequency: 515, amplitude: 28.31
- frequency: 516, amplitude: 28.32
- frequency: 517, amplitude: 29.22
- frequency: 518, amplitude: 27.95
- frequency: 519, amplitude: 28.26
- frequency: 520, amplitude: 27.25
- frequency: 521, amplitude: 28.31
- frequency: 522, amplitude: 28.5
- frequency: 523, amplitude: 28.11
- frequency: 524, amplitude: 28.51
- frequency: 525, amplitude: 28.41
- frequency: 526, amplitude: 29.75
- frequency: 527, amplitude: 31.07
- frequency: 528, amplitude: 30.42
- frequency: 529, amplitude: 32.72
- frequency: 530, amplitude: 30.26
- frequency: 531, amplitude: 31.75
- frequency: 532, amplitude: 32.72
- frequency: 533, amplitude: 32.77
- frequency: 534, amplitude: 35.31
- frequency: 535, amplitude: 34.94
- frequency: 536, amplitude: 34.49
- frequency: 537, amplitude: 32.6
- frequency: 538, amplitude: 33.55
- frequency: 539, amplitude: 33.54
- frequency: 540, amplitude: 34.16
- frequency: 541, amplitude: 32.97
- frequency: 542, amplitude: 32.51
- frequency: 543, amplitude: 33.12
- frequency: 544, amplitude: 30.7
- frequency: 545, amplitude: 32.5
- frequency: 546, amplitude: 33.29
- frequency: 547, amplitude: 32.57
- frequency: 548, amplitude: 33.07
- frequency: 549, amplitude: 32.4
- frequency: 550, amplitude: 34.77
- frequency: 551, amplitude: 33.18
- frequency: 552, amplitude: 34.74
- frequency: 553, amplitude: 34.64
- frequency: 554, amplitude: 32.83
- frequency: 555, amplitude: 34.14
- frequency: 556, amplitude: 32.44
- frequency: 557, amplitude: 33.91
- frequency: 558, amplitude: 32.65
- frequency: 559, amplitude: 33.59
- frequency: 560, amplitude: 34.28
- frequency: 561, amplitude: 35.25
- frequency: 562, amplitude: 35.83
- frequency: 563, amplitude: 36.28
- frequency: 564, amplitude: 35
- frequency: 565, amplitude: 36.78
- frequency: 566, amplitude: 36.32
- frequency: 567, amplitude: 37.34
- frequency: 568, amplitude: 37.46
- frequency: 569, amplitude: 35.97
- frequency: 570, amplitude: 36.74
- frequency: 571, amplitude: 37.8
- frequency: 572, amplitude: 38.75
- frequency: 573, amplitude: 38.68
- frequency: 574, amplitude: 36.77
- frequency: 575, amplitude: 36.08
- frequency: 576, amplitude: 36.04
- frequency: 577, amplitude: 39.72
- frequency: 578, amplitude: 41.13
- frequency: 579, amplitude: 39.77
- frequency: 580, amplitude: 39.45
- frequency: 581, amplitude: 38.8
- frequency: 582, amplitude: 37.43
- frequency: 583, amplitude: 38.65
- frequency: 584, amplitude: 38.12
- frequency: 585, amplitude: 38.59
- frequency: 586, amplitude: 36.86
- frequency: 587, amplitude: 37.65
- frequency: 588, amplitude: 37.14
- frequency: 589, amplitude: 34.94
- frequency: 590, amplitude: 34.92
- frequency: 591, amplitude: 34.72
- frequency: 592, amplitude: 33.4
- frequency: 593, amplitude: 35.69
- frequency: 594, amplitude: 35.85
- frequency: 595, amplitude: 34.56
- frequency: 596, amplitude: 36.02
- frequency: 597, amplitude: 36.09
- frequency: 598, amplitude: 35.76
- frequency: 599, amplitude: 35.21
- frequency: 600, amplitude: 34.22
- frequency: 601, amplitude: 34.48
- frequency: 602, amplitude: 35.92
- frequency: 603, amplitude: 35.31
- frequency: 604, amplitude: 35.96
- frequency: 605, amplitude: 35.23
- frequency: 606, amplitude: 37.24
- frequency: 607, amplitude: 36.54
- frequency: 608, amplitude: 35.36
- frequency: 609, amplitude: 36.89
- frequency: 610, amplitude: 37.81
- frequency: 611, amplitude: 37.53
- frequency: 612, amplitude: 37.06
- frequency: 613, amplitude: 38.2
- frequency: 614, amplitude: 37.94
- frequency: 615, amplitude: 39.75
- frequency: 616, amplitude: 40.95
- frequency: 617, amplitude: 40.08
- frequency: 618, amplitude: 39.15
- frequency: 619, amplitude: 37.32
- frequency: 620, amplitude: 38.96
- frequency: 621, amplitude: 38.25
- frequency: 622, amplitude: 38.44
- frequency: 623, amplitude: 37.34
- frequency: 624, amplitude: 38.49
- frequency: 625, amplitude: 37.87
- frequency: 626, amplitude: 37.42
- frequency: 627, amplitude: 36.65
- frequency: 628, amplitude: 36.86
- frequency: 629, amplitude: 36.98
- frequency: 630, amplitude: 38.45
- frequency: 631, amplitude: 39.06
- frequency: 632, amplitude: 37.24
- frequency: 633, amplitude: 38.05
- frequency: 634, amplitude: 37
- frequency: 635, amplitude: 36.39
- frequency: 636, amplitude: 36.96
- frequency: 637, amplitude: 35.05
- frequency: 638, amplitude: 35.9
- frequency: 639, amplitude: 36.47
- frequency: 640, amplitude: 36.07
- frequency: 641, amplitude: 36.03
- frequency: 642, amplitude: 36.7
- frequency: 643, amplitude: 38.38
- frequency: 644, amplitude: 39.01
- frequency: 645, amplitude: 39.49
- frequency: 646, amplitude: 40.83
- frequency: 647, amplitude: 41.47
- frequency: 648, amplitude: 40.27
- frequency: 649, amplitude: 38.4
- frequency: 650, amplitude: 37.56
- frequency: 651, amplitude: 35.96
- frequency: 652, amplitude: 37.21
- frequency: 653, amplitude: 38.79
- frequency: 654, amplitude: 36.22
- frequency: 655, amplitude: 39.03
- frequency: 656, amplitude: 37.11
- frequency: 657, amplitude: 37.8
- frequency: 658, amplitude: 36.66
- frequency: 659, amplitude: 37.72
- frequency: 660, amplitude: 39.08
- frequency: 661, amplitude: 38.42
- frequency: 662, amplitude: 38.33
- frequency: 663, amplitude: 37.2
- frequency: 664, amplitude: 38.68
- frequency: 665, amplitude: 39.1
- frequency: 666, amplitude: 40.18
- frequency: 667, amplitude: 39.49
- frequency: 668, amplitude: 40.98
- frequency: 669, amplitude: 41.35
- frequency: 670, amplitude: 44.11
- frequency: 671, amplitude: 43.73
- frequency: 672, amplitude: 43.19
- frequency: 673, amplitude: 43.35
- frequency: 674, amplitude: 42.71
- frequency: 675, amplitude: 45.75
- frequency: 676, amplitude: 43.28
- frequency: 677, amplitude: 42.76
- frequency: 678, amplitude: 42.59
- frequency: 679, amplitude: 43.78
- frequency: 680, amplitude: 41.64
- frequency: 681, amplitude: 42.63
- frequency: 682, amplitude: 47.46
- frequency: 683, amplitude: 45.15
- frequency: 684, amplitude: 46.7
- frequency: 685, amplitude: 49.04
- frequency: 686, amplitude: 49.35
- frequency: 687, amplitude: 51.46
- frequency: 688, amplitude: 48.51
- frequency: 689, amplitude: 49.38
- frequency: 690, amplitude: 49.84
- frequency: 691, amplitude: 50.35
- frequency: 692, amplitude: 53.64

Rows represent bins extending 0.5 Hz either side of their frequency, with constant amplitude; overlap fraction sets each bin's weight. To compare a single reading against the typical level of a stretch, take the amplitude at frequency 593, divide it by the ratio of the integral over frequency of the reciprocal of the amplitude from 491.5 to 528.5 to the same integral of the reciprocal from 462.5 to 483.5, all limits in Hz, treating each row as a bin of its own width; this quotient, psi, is 16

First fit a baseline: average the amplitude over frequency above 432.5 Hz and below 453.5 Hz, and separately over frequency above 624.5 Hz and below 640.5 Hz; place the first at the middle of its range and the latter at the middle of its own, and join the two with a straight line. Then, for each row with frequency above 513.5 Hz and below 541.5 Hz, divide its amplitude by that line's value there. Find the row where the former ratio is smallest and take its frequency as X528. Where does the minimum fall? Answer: 520 Hz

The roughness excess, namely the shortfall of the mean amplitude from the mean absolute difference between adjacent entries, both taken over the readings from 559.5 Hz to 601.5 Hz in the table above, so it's -35.7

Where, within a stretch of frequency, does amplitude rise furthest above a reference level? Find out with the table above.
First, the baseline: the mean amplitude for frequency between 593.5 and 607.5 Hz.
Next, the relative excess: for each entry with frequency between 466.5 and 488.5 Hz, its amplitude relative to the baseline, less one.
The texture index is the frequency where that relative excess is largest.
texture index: 467 Hz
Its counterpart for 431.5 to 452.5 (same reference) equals 432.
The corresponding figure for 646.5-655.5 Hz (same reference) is 647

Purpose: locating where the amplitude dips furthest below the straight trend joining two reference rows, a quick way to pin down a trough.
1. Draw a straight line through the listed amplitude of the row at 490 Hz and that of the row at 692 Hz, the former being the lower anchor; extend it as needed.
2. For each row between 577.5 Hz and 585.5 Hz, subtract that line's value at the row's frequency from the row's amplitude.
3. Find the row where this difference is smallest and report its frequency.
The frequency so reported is 582 Hz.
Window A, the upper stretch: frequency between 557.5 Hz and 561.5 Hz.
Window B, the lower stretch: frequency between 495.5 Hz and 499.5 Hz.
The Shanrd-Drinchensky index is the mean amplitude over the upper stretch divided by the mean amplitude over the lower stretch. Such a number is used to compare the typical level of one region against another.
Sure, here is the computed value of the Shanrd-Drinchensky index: 1.06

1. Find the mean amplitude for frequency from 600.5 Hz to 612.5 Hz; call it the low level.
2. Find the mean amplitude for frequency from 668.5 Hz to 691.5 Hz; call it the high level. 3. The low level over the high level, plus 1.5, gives 2.30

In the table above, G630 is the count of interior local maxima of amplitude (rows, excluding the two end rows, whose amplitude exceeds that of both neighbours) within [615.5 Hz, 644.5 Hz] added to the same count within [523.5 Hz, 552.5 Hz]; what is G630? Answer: 16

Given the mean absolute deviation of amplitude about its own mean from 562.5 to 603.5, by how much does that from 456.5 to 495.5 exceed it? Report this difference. 2.2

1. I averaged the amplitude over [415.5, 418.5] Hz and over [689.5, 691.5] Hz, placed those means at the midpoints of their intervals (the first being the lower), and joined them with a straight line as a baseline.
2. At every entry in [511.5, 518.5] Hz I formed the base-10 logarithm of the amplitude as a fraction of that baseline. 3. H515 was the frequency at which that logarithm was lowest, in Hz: 518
